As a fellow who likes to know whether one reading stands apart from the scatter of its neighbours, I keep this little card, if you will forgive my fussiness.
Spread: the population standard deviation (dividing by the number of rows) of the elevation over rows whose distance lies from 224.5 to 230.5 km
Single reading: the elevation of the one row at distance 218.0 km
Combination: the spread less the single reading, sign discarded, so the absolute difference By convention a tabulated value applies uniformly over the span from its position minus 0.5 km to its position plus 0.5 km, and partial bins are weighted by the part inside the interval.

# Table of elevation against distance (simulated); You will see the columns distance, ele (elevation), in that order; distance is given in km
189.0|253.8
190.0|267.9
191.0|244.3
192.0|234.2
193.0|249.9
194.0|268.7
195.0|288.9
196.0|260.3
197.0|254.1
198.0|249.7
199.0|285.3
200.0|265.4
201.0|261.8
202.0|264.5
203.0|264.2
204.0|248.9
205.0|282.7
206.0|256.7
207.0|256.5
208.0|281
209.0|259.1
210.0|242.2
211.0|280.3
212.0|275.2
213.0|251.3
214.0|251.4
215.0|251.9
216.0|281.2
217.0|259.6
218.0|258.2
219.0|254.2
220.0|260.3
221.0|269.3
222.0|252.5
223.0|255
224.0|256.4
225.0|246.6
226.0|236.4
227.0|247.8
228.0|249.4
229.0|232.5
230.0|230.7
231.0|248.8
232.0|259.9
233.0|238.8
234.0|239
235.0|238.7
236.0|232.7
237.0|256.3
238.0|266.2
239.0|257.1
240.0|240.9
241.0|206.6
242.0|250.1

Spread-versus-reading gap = 251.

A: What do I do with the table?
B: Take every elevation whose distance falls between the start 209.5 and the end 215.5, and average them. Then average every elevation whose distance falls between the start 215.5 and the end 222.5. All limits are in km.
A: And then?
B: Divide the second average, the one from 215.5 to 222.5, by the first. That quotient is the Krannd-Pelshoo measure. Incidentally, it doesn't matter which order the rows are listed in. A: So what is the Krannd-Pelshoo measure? 1.01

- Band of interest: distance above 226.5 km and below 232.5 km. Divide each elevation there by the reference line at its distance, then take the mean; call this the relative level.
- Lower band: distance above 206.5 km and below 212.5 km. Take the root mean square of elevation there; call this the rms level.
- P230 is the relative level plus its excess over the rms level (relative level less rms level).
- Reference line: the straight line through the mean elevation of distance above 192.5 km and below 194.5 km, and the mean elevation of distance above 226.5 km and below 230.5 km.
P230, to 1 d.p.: -264.1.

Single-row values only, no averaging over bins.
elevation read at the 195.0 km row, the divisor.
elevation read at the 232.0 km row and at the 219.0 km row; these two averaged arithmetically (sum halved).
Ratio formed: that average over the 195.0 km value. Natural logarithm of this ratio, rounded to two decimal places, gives -0.12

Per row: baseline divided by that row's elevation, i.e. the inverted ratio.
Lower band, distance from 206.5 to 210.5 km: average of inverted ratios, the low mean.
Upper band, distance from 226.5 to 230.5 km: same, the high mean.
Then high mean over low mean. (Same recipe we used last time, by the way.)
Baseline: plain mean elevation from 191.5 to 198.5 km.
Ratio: 1.08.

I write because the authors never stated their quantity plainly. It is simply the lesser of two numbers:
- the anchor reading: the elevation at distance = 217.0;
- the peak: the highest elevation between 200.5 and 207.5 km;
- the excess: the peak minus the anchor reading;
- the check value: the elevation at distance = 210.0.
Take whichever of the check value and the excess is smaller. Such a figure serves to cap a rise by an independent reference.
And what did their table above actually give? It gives 23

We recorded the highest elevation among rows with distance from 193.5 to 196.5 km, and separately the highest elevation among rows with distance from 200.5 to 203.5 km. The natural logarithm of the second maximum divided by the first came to -0.09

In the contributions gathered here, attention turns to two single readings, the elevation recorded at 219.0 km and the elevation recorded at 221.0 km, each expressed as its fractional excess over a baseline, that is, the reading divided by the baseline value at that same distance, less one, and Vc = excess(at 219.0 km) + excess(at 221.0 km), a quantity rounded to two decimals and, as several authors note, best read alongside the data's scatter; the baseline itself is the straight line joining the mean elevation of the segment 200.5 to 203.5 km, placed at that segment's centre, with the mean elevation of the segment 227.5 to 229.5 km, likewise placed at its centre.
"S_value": 0.11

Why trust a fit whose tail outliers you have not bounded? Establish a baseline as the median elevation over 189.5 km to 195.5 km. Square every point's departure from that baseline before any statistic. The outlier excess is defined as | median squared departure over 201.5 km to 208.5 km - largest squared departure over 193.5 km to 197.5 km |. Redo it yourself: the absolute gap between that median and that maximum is 869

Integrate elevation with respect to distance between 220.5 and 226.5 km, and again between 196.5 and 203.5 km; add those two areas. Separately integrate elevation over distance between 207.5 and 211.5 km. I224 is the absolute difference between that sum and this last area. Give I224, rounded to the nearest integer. 2299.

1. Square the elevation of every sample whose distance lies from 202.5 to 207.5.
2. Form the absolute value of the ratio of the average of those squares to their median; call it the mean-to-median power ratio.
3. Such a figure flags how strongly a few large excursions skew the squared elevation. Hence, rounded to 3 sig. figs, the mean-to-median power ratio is 1.04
